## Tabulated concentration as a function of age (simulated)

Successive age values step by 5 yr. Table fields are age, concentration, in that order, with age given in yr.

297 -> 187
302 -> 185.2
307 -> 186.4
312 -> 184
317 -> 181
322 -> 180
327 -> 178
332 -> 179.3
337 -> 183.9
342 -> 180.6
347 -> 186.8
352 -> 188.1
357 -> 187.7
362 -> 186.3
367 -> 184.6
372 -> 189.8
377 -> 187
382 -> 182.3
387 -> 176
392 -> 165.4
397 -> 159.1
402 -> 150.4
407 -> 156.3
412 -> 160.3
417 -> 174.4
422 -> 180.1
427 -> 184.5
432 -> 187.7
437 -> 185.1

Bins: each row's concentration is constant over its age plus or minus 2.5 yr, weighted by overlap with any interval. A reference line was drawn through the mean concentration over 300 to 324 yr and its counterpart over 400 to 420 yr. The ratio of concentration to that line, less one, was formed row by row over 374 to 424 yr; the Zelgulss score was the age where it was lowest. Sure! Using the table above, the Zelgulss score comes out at 402 yr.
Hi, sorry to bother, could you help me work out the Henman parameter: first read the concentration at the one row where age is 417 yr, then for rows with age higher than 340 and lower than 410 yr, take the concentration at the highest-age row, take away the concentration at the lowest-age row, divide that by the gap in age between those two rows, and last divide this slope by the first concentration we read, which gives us -0.0021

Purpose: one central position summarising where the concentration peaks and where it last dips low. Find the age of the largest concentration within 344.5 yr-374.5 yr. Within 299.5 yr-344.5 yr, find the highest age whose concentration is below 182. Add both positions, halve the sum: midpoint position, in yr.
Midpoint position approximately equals 357 yr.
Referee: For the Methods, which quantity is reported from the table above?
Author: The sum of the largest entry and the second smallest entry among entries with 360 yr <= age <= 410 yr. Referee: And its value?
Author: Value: 346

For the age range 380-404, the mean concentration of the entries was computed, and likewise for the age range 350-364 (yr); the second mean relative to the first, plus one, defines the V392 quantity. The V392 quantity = 2.12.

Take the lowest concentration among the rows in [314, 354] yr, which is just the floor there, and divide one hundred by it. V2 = 0.562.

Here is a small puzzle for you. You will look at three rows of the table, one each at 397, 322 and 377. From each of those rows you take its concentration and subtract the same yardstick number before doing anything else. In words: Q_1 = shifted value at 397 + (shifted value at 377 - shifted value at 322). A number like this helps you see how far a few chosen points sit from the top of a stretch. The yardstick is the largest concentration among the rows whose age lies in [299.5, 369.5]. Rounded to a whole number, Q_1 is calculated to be -22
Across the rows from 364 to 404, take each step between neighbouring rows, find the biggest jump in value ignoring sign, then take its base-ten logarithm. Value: 1.0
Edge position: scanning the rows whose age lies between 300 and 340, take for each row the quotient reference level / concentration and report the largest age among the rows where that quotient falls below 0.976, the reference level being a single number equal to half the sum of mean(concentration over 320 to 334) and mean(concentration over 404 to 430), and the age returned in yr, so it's 337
